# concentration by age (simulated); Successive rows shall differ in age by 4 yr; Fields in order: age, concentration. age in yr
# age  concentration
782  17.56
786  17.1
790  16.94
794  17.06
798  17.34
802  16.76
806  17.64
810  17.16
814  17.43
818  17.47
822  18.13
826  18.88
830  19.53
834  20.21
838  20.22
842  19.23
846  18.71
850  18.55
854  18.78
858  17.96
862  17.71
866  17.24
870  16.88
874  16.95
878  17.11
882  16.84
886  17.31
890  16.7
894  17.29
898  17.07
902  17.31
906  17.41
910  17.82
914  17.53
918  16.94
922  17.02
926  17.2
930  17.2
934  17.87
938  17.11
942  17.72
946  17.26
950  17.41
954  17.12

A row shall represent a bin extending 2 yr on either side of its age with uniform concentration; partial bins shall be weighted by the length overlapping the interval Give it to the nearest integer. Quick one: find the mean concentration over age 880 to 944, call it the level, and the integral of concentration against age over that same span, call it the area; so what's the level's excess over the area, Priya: -1088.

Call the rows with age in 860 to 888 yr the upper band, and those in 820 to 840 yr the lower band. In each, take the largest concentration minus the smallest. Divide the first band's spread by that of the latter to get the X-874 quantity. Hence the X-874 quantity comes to 0.4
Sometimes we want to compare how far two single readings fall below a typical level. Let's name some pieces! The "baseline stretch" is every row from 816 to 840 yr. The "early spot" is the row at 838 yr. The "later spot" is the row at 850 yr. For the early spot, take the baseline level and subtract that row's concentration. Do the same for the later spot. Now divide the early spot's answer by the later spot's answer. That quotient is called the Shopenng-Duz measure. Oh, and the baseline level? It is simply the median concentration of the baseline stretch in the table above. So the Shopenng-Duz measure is -1.5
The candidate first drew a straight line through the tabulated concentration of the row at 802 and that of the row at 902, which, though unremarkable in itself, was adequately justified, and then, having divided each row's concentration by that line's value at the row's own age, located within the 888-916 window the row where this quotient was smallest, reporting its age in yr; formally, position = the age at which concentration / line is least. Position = 890 yr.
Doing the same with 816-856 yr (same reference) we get 818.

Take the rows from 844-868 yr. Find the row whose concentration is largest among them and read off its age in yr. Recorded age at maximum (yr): 854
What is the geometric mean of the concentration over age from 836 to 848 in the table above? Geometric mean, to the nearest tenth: 19.4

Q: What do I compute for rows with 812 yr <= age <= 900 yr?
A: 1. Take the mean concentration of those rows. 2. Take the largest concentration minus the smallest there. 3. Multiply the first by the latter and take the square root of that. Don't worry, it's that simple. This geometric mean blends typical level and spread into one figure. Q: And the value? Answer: 8.0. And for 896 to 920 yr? 3.9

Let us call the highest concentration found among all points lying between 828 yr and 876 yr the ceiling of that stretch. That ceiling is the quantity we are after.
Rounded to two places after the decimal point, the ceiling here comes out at 20.22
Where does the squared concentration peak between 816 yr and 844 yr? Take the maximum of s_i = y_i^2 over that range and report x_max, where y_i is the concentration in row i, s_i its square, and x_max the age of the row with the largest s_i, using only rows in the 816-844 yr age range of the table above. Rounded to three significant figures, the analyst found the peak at 838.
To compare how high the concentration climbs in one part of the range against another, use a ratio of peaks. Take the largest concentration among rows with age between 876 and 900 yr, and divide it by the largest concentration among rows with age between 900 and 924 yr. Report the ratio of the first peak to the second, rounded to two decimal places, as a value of 0.97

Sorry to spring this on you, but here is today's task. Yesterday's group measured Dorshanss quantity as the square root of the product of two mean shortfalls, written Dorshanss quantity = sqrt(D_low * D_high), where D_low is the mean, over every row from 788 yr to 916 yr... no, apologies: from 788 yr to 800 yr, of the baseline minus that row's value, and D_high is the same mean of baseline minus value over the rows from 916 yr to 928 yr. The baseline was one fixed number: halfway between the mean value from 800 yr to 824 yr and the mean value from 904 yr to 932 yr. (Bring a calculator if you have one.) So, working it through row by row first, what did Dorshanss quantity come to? 0.3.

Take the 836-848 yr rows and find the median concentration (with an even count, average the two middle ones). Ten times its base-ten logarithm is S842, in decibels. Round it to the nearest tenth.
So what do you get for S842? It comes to 12.8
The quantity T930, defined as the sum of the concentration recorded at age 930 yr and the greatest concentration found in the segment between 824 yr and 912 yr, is 37.4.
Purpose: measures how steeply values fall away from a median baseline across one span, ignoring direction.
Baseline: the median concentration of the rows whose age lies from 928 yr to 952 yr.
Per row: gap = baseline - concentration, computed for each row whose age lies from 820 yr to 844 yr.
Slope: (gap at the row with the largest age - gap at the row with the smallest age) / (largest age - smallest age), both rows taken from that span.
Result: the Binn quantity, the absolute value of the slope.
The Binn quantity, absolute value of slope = 0.055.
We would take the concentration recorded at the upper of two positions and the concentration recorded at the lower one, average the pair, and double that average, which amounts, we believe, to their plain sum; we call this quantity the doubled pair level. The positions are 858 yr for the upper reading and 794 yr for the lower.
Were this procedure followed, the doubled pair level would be 35.0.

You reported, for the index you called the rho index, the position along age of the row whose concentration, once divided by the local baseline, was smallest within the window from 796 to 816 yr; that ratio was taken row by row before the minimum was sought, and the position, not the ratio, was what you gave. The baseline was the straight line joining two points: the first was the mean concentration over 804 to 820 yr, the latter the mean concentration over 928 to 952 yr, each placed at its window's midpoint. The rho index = 802 yr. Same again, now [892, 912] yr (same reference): 898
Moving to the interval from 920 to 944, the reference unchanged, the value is 922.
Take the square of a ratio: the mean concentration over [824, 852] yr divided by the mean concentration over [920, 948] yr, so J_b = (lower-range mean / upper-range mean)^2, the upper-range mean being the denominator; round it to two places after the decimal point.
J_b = 1.24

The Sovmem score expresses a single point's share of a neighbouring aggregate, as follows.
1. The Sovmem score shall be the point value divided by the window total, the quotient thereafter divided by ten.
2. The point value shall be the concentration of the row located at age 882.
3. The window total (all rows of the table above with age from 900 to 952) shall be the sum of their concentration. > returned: 0.0075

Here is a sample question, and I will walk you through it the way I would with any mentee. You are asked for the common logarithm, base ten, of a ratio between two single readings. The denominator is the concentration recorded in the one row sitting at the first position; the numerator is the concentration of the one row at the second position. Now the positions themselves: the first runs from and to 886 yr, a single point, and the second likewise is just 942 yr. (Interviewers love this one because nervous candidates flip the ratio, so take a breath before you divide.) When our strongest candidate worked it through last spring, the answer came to 0.010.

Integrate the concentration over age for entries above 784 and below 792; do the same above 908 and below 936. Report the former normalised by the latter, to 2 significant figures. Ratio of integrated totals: 0.28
